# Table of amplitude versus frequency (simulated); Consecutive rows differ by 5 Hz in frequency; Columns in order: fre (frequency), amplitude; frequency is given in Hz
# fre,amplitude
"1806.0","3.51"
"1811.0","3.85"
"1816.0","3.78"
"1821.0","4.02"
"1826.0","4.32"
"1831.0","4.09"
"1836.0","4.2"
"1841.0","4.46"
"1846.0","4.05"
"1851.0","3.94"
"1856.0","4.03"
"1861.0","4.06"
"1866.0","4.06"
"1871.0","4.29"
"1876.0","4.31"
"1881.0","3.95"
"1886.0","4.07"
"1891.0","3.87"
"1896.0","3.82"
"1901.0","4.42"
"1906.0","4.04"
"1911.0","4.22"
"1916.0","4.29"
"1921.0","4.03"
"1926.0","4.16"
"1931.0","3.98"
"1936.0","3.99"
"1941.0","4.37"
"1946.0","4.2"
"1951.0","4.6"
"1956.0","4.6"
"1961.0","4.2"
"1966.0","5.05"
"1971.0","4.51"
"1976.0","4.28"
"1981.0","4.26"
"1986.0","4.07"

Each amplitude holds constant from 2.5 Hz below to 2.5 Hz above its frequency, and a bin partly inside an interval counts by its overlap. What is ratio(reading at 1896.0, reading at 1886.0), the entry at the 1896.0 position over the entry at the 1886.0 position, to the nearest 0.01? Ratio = 0.94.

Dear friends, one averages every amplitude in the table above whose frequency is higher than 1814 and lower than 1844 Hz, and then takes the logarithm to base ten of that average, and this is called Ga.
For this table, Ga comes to 0.618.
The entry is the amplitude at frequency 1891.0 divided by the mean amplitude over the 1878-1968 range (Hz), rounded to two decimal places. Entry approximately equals 0.92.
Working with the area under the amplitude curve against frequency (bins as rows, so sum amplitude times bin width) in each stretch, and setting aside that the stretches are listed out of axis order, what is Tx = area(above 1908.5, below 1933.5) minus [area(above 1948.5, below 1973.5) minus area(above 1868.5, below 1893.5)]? 91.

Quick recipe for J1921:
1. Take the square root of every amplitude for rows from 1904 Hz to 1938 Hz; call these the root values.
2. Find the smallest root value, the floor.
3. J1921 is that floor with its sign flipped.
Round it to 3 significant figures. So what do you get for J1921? -1.99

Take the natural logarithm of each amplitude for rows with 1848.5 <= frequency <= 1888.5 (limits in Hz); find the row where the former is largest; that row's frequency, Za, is 1876.0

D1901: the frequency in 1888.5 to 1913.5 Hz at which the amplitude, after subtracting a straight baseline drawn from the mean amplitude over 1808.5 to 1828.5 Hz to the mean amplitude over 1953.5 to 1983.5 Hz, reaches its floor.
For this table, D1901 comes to 1896.0 Hz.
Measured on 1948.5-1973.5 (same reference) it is 1961.0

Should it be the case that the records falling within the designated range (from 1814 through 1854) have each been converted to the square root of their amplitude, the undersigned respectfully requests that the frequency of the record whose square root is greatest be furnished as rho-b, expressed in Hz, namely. 1841.0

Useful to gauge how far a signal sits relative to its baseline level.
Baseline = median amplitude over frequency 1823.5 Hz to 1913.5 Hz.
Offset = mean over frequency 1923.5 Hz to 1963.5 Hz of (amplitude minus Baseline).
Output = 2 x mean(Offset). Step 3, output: 0.395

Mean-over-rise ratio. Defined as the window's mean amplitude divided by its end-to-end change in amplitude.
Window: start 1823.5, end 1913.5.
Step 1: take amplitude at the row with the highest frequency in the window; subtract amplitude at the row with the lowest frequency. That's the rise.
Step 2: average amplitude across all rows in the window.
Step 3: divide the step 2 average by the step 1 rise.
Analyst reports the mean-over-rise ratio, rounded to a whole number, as -41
